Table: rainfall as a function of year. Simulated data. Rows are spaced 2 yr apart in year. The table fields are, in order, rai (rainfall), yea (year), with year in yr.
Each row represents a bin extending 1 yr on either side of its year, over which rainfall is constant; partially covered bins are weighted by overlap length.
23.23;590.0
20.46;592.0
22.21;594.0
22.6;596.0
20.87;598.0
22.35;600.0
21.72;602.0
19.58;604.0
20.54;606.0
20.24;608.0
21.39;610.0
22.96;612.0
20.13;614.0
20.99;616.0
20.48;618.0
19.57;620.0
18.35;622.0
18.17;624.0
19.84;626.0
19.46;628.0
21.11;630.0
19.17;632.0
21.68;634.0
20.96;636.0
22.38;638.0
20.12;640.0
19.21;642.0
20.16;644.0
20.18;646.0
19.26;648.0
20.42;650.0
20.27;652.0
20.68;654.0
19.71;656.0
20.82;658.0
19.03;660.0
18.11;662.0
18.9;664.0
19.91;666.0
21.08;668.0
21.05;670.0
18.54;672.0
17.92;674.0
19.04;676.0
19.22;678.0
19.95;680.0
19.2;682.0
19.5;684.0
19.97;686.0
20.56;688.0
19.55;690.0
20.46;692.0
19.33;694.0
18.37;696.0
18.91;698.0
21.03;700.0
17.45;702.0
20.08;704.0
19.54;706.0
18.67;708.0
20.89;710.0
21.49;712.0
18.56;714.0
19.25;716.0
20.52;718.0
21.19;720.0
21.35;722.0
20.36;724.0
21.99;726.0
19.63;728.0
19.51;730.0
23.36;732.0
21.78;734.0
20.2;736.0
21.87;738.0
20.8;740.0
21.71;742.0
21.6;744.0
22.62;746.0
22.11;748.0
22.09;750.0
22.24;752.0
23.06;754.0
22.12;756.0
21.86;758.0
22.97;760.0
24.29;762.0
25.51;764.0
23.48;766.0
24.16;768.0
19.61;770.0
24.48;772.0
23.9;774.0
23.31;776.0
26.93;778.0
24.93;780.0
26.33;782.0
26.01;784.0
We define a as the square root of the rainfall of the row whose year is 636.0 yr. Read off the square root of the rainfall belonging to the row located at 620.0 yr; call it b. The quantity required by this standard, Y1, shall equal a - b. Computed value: 0.15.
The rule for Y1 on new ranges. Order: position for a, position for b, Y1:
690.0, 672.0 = 0.12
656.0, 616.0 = -0.14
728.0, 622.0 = 0.15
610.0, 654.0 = 0.08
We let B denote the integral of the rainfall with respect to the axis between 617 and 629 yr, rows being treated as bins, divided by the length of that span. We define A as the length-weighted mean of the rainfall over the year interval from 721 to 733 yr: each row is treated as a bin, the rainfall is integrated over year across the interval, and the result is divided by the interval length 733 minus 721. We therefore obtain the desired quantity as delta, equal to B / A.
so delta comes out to 0.92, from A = 21.0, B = 19.3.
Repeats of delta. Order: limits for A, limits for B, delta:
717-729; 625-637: 0.98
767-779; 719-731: 0.87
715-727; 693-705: 0.92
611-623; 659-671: 0.96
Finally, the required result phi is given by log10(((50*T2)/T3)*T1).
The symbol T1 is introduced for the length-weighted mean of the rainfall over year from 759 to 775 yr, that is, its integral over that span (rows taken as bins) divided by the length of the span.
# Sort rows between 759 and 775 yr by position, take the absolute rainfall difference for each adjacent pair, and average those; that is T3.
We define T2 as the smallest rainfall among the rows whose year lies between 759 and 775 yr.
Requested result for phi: 4.03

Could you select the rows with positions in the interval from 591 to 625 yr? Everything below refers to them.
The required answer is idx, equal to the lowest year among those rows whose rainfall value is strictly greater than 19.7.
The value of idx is 592.0 yr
